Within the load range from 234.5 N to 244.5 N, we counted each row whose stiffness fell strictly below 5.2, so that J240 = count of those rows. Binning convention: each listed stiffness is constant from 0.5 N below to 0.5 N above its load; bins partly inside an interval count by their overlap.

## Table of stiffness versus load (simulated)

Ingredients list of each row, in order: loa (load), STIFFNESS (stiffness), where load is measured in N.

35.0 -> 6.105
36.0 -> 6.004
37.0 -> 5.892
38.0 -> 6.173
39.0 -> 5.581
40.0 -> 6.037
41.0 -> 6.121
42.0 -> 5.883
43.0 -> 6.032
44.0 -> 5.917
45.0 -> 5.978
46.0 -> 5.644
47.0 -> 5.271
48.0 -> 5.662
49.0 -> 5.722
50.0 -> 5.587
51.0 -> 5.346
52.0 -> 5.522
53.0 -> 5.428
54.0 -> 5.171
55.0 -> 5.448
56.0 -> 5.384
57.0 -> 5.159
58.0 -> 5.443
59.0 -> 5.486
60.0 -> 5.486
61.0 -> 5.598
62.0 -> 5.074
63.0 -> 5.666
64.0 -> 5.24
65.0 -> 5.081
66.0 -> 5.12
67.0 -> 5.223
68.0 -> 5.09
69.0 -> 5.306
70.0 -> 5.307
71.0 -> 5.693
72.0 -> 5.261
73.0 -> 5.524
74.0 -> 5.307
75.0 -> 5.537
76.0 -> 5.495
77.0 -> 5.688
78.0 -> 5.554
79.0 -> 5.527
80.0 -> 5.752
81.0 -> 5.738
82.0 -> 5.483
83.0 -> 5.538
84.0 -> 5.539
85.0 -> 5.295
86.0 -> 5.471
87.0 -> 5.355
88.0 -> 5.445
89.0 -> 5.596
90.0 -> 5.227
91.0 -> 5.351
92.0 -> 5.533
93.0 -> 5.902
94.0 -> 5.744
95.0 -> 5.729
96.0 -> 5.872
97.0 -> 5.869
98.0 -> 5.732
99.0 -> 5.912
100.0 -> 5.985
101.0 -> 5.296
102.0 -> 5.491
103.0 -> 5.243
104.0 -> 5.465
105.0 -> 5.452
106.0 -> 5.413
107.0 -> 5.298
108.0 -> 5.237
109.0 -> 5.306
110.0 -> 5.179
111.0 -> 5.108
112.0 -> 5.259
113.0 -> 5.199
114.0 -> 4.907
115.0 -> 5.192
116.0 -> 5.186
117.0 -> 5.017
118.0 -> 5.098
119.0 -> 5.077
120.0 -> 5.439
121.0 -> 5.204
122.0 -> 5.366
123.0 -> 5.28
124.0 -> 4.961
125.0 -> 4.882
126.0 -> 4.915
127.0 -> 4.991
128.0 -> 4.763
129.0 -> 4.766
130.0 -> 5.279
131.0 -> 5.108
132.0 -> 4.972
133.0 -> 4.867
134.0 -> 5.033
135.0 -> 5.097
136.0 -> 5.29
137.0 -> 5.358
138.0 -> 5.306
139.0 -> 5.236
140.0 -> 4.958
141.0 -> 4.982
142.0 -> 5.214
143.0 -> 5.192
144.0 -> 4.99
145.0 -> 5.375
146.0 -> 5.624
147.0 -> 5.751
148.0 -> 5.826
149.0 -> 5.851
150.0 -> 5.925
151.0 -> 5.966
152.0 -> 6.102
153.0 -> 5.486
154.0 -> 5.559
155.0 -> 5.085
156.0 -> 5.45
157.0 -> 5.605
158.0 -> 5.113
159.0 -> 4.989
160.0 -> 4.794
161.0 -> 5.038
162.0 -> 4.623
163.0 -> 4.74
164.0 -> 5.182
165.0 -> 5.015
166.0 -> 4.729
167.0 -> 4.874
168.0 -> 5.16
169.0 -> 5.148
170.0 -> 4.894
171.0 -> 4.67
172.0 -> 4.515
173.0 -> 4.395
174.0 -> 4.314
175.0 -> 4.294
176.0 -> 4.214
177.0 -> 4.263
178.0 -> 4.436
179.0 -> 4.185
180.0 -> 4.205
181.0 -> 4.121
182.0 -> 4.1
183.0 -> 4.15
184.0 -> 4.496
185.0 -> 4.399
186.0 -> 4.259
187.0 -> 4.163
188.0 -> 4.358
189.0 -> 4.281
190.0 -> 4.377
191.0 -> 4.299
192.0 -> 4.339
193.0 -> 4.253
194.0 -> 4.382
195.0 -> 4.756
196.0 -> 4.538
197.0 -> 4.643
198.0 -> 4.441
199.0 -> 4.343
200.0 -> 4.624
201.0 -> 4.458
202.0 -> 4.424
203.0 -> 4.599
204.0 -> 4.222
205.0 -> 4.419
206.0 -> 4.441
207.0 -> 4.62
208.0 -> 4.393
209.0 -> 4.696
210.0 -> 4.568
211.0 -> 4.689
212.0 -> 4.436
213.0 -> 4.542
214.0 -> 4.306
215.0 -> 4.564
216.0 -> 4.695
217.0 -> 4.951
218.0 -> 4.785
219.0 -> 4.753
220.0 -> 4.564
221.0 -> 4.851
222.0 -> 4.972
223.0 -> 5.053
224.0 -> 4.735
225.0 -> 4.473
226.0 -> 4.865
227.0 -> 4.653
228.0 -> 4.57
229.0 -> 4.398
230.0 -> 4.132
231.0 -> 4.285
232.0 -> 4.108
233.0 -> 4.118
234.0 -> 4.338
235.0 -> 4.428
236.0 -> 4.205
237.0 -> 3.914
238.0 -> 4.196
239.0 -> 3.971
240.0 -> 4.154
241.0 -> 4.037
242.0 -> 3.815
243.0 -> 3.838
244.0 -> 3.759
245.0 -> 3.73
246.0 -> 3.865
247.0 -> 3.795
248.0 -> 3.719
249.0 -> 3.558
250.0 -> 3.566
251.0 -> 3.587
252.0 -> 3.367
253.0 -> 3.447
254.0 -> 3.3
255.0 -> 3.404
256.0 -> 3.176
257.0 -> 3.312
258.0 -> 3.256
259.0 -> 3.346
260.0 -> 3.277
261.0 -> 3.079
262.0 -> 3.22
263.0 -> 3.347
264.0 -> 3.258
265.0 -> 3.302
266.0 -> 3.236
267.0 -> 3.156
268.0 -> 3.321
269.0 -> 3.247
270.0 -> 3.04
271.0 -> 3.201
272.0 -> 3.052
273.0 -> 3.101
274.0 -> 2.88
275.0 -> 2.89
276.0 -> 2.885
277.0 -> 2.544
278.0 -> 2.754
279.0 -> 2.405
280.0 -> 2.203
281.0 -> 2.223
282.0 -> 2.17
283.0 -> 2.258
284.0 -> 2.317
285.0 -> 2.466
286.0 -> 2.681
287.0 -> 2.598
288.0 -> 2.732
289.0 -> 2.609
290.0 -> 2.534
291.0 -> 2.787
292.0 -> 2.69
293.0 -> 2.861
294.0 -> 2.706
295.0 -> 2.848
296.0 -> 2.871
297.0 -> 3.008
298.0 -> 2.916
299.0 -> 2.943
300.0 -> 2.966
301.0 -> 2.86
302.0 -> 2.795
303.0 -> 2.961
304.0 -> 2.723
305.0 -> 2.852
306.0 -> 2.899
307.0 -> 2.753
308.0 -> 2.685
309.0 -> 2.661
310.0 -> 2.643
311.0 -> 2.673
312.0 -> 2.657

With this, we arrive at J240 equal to 10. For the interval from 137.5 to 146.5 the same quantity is 4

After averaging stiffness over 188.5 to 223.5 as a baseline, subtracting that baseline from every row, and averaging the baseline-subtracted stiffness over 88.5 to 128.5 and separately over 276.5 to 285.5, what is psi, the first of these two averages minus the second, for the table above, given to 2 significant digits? 3.0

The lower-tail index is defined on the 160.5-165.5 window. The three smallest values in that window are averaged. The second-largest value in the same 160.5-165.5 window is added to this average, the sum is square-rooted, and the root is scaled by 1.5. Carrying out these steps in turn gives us 4.70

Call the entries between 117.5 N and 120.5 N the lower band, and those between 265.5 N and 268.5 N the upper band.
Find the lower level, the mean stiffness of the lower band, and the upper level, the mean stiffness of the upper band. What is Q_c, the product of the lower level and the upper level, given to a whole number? 17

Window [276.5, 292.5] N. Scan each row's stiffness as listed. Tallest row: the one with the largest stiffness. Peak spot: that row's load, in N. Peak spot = 291.0 N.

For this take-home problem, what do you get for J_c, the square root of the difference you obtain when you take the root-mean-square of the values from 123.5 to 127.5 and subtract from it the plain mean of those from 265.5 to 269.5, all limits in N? 1.30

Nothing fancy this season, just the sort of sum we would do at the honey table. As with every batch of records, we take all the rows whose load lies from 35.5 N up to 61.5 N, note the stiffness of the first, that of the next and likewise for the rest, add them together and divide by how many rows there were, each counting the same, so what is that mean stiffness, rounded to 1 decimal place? 5.7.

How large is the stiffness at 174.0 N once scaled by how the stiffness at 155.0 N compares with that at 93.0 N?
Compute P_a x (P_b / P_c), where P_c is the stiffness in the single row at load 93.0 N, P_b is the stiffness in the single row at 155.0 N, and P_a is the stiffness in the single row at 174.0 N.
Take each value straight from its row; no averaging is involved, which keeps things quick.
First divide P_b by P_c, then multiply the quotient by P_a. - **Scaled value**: 3.7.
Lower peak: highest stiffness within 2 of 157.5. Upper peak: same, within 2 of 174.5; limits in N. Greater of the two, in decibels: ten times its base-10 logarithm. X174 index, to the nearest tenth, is 7.5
